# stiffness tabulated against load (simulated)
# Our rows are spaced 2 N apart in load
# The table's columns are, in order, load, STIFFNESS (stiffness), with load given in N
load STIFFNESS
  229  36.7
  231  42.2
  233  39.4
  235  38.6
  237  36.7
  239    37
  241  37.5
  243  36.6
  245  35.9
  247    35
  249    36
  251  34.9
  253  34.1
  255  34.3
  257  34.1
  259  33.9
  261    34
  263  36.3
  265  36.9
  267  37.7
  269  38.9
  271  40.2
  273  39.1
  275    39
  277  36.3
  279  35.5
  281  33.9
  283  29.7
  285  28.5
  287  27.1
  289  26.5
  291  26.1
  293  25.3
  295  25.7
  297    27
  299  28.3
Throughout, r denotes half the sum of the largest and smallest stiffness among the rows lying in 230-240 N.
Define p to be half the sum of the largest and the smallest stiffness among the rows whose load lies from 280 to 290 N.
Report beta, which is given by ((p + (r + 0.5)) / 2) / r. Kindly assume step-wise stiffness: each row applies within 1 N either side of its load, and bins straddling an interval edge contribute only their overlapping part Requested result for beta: 0.89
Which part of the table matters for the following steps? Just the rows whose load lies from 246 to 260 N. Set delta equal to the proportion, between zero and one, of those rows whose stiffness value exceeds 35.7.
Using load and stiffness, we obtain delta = 0.1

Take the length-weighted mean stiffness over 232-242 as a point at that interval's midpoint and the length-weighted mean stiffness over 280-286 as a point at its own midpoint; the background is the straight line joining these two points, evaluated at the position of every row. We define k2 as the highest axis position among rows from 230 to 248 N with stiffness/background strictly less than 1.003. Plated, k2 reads 247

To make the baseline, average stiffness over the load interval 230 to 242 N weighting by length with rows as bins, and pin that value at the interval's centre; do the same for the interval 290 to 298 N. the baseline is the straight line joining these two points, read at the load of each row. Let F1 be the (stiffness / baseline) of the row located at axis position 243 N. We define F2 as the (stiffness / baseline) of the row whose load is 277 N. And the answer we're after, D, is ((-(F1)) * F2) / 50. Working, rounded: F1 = 0.99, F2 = 1.22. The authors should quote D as -0.0241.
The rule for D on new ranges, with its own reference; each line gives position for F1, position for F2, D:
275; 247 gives -0.0250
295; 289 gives -0.0195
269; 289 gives -0.0242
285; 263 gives -0.0226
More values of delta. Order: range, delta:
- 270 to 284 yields 0.6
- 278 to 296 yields 0.0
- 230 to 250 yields 0.9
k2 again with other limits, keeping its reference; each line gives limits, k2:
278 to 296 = 295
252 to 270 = 261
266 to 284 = 283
